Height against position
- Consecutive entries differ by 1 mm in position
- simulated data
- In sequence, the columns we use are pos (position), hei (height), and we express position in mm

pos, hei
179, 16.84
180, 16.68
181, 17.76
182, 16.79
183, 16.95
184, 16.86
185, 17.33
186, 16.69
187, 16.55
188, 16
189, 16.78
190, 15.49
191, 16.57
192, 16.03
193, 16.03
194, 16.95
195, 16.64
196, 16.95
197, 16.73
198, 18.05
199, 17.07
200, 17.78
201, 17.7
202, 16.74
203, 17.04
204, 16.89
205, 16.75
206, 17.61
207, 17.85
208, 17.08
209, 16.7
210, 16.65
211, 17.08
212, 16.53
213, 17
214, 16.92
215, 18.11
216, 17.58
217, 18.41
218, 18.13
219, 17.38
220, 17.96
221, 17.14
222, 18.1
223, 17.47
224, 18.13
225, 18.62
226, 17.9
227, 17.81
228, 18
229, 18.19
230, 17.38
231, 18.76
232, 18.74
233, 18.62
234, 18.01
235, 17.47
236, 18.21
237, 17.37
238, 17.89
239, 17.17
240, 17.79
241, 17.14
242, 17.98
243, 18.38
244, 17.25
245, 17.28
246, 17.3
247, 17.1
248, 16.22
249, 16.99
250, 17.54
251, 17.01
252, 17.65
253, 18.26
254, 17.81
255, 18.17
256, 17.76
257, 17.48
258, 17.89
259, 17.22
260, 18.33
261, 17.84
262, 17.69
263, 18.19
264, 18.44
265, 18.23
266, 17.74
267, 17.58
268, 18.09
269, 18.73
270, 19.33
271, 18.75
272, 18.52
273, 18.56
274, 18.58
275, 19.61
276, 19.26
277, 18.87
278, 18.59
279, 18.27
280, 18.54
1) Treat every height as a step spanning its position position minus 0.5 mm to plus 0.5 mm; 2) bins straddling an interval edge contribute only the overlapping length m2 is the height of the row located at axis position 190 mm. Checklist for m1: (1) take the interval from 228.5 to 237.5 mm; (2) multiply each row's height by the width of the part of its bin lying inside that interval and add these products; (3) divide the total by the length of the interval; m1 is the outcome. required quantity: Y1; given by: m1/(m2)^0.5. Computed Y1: 4.59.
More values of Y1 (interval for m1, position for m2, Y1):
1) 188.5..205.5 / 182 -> 4.11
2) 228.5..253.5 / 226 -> 4.18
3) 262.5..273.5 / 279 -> 4.30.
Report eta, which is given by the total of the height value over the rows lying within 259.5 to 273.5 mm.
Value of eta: 256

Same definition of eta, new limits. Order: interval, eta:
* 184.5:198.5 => 233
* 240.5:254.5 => 244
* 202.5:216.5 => 240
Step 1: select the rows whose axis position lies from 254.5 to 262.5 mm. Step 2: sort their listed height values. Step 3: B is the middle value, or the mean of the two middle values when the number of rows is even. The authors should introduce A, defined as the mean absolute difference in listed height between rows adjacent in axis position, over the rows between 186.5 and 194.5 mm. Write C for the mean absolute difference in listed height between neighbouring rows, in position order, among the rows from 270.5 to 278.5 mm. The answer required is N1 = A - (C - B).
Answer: 18.2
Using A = 0.74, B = 17.8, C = 0.33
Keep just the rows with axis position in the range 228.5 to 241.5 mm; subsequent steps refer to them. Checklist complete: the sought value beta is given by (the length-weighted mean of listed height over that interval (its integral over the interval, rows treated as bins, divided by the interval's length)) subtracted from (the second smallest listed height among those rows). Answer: -0.7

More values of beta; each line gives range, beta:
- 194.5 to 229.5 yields -0.8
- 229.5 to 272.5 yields -0.9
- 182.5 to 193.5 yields -0.5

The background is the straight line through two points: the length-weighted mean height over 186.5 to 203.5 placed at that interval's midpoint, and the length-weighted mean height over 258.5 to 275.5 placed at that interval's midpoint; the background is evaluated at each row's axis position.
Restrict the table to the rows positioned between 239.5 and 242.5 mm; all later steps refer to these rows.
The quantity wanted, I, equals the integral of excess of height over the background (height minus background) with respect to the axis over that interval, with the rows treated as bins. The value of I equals -0.4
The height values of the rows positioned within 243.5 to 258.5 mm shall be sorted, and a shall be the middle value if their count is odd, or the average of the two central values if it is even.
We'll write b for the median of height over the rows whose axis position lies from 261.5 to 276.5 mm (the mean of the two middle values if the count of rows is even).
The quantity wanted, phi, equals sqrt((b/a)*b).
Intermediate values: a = 17.5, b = 18.5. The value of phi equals 4.4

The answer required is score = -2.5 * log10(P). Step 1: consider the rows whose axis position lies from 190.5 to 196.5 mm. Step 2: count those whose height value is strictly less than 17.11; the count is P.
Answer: -1.9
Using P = 6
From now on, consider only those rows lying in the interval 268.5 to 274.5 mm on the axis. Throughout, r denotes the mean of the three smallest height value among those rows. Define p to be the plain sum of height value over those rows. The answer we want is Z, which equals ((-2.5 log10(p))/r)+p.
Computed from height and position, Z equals 112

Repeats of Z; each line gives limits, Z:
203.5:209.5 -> 103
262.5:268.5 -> 108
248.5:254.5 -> 105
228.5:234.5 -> 109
